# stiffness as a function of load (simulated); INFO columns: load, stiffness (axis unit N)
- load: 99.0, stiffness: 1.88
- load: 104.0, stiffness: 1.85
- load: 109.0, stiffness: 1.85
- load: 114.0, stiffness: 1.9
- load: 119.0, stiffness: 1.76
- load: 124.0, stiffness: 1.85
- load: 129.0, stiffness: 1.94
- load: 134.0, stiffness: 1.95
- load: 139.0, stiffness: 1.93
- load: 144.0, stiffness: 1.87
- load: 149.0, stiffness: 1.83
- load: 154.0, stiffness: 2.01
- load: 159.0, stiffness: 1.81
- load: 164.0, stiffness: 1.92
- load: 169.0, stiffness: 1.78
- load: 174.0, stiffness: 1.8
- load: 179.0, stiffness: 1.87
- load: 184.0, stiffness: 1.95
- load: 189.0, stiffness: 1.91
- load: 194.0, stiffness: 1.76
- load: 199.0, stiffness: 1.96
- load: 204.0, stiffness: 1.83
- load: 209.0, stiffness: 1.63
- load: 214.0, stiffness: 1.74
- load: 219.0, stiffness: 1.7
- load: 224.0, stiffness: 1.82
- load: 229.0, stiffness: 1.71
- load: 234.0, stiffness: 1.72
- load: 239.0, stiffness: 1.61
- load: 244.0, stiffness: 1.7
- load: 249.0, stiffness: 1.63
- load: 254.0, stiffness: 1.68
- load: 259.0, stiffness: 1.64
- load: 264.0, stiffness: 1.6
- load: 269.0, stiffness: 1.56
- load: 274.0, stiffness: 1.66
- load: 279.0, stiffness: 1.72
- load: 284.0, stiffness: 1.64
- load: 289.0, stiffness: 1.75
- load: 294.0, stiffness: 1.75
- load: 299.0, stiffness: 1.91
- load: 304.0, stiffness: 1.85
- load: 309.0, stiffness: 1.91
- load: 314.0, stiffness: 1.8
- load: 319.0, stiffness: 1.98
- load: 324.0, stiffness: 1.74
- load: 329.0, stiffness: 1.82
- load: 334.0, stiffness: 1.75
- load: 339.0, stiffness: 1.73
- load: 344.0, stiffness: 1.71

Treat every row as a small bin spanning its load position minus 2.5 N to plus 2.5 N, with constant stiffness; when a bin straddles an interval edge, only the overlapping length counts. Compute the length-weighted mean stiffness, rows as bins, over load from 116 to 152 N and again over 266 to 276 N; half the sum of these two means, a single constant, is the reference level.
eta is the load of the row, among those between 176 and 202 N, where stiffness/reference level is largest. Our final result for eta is 199.0 N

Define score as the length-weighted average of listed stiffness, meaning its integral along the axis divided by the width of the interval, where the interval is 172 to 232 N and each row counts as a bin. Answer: 1.81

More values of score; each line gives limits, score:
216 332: 1.73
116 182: 1.87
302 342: 1.82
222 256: 1.69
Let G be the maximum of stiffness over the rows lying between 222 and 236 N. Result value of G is 1.82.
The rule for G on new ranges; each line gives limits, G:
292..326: 1.98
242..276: 1.7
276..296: 1.75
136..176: 2.01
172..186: 1.95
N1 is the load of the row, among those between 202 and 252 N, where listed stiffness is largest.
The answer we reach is 204.0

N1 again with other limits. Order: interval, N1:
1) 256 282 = 279.0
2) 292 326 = 319.0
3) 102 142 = 134.0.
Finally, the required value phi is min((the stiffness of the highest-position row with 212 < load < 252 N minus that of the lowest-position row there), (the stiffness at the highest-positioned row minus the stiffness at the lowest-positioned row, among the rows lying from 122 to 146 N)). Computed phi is -0.11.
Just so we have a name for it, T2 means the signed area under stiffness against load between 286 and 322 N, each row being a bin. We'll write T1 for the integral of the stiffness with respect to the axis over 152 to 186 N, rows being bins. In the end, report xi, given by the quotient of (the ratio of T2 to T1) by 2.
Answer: 0.521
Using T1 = 64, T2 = 66.4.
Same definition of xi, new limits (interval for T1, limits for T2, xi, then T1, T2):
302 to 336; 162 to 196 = 0.505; 62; 63.1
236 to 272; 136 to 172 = 0.575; 59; 67.6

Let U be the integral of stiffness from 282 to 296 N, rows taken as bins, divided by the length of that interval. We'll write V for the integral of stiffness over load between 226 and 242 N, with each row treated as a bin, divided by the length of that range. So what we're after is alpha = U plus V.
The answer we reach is 3.40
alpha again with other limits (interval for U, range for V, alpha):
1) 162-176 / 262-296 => 3.50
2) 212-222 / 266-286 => 3.37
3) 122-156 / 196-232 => 3.68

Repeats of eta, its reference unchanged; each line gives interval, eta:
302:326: 319.0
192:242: 199.0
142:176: 154.0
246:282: 279.0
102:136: 134.0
